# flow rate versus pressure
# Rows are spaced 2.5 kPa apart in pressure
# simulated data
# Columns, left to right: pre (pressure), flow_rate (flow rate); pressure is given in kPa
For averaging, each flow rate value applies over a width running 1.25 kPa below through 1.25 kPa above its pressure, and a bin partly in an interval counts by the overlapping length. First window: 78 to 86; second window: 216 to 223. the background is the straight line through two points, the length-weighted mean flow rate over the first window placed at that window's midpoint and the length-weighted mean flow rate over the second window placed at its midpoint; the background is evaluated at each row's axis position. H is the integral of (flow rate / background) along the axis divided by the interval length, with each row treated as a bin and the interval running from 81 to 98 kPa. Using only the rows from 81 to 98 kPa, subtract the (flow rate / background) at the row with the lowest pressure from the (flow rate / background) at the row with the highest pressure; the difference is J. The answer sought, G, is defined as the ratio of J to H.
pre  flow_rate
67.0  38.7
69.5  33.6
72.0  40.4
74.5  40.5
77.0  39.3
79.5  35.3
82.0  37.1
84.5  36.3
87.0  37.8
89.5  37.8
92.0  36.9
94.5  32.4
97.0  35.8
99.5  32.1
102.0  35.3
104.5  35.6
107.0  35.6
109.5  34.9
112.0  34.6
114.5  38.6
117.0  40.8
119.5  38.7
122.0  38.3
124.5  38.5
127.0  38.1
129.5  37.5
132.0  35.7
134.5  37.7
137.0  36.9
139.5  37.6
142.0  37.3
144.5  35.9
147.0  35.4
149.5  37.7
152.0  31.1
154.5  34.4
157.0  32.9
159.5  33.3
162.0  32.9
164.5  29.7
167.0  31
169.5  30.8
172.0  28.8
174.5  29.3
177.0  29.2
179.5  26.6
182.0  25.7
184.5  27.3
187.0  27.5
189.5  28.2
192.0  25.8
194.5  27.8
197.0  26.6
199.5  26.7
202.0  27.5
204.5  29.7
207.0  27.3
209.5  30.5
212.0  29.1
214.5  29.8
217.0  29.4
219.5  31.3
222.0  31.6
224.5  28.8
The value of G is -0.02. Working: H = 1.01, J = -0.02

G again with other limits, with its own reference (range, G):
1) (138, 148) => -0.05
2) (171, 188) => -0.03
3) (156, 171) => -0.05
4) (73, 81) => -0.13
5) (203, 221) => 0.07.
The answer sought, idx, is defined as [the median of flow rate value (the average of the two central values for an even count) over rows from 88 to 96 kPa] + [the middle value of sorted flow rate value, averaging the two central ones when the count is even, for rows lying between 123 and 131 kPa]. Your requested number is 75.0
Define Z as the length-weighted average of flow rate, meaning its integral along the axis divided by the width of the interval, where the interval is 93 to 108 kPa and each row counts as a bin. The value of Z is 34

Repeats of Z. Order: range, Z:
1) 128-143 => 37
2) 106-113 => 35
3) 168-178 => 30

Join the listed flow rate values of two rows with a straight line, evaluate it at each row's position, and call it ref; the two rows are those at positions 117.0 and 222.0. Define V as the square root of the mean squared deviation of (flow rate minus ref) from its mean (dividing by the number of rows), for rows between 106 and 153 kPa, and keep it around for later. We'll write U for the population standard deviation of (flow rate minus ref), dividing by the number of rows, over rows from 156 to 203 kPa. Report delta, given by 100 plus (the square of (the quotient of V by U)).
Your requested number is 102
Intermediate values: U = 1.5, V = 2.1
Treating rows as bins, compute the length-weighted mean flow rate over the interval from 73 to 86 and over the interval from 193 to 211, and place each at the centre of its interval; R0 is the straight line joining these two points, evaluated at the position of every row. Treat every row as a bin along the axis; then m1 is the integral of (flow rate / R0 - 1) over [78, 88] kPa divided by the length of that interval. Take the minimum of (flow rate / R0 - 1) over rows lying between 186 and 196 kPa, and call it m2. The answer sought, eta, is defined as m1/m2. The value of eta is 0.2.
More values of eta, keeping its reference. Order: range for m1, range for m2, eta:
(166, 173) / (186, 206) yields 0.1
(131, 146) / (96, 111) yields -1.0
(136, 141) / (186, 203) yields -1.2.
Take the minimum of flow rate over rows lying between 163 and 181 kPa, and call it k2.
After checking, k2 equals 26.6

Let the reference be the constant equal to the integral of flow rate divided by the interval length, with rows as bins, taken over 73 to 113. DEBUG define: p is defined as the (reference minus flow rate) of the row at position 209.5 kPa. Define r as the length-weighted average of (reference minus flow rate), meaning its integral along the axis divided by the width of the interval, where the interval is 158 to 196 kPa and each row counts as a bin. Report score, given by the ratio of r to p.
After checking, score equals 1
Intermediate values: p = 6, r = 7.2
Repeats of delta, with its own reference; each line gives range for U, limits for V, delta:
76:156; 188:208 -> 100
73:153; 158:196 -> 100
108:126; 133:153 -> 101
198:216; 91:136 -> 103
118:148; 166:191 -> 103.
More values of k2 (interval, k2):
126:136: 35.7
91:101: 32.1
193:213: 26.6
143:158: 31.1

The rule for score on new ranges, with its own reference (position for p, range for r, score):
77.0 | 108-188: -1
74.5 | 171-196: -2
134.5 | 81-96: 0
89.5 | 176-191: -5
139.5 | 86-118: 0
